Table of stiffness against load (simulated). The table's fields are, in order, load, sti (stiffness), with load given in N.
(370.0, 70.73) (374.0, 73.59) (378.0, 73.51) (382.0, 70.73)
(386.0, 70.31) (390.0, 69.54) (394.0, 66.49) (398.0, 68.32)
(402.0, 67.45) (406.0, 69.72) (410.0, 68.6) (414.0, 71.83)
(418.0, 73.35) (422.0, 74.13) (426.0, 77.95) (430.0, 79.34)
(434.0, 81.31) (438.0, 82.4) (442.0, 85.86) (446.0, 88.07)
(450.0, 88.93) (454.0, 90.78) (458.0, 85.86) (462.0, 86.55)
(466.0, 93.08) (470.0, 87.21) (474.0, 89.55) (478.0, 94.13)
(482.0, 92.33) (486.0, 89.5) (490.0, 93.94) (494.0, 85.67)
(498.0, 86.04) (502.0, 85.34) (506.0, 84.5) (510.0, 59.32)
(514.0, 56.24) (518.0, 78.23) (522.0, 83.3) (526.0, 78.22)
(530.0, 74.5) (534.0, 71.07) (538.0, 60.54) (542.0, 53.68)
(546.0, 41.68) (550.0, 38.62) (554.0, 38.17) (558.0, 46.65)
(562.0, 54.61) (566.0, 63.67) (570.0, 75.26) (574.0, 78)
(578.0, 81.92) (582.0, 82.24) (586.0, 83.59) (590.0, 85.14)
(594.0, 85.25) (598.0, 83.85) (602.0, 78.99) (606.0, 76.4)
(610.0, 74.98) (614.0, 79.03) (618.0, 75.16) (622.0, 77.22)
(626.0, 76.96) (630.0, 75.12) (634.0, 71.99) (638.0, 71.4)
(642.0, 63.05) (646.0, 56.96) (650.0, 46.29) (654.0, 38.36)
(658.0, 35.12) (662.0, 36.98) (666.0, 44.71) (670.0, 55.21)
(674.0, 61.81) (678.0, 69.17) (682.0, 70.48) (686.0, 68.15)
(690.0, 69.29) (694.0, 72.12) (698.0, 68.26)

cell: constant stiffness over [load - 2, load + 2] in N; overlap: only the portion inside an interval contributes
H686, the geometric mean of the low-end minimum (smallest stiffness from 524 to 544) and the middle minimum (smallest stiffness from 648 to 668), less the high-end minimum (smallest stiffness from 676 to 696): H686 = -25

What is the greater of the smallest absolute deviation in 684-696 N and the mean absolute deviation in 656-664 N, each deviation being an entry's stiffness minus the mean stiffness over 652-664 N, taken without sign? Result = 31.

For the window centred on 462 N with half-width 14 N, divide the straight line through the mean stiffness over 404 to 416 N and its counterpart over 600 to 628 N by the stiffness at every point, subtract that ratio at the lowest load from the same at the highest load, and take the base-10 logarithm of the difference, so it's -2.5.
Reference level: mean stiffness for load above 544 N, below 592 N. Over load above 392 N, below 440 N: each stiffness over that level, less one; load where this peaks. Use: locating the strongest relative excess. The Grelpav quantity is 438.0 N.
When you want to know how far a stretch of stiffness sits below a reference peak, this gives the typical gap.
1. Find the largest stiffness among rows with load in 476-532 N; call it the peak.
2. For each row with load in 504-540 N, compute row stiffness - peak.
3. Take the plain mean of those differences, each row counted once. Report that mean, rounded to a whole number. -22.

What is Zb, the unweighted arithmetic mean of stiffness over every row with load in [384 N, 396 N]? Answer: 69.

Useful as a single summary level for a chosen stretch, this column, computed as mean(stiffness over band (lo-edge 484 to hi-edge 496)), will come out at 90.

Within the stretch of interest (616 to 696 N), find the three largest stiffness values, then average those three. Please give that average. 76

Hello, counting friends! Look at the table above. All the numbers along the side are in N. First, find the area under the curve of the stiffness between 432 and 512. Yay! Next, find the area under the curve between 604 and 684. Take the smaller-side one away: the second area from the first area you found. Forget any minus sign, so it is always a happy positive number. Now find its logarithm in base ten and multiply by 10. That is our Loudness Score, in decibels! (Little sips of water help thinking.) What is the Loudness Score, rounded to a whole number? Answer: 33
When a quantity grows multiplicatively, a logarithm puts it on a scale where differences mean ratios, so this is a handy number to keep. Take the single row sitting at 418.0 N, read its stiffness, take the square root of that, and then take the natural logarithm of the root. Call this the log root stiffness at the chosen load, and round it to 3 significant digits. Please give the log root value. 2.15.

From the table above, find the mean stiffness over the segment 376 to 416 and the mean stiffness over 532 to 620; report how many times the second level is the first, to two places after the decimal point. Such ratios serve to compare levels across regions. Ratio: 0.98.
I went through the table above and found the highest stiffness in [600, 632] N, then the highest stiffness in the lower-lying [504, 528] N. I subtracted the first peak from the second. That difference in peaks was 5.5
